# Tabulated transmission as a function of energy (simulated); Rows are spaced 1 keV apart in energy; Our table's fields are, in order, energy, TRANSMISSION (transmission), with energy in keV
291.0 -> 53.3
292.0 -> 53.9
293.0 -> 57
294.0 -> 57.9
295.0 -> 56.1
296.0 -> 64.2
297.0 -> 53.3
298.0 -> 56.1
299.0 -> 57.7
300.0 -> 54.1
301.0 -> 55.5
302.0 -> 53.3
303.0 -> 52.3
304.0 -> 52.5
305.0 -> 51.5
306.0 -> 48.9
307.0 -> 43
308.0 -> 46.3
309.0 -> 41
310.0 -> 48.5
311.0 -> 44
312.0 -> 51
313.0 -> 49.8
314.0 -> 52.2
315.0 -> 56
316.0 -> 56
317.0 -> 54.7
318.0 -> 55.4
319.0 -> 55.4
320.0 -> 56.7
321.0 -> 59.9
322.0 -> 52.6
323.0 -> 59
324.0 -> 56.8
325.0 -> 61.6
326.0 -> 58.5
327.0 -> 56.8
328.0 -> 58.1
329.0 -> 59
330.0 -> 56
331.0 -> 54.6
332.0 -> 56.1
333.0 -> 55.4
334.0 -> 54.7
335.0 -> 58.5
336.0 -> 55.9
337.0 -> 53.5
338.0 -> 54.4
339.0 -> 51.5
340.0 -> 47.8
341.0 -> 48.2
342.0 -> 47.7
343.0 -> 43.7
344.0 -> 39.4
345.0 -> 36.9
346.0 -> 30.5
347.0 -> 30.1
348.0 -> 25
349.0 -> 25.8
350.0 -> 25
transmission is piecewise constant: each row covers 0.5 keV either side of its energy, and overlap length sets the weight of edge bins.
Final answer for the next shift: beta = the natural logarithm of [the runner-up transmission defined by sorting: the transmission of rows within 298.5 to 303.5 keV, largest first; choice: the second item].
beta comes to 4.02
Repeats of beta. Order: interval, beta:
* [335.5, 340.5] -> 4.00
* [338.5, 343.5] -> 3.88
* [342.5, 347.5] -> 3.67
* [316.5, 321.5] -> 4.04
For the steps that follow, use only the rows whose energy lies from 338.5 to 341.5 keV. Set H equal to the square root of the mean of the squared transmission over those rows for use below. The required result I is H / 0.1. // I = 492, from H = 49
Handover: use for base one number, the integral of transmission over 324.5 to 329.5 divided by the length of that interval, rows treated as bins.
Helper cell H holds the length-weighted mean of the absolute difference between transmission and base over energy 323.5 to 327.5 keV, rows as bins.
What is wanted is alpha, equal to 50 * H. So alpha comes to 89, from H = 2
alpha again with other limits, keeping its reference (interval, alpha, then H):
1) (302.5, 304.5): 320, 6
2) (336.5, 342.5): 414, 8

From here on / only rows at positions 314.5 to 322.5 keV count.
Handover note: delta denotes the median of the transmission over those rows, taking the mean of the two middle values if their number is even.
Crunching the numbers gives 56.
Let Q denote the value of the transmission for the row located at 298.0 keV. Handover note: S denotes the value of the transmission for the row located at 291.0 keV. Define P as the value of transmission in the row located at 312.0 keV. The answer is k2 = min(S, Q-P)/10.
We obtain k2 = 0.5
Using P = 51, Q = 56.1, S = 53.3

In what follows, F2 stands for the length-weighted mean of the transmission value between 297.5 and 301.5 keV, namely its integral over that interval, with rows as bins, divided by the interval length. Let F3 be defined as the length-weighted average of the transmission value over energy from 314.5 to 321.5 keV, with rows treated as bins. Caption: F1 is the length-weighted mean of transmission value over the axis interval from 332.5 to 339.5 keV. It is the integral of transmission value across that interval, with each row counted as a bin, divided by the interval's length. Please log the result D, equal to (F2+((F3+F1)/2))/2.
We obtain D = 55.7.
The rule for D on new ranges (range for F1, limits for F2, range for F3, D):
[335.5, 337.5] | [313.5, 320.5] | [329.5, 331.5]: 55.1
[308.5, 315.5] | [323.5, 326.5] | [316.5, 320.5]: 55.6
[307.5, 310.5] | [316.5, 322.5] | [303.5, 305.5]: 52.2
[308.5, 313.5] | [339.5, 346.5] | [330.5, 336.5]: 46.7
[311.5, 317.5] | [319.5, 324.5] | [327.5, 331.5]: 56.1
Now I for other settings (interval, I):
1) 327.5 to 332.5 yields 568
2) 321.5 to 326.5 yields 578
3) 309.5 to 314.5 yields 492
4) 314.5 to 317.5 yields 556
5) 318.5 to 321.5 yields 574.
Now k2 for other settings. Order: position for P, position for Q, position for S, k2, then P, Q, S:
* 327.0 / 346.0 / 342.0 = -2.6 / 56.8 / 30.5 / 47.7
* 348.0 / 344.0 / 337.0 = 1.4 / 25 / 39.4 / 53.5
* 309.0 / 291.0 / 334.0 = 1.2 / 41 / 53.3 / 54.7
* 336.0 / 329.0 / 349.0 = 0.3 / 55.9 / 59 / 25.8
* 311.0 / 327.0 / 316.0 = 1.3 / 44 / 56.8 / 56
